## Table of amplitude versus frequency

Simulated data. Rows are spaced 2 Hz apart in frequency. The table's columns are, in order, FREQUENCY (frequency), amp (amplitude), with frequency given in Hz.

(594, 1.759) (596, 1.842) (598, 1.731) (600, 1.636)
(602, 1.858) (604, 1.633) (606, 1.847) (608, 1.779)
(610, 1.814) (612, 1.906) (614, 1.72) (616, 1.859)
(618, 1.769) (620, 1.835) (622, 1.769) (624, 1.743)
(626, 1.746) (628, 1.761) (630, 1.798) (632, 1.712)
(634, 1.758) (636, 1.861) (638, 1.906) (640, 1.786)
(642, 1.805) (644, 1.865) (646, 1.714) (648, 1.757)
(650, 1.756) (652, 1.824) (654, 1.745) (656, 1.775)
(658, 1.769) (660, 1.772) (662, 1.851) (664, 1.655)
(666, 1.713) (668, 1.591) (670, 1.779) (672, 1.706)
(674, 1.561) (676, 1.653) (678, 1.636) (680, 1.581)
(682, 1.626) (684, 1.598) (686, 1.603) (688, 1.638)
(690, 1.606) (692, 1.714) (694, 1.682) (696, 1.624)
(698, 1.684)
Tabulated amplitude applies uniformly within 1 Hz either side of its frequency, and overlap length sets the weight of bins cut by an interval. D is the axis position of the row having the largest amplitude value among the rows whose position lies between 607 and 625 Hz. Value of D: 612 Hz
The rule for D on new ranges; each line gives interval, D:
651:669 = 662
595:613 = 612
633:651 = 638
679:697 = 692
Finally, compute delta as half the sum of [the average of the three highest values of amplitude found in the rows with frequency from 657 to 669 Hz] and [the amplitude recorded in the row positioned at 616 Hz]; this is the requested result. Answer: 1.83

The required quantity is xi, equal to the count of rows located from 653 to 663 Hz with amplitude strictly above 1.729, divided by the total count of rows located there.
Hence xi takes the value 1.00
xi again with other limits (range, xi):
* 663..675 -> 0.17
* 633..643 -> 1.00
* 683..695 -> 0.00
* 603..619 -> 0.75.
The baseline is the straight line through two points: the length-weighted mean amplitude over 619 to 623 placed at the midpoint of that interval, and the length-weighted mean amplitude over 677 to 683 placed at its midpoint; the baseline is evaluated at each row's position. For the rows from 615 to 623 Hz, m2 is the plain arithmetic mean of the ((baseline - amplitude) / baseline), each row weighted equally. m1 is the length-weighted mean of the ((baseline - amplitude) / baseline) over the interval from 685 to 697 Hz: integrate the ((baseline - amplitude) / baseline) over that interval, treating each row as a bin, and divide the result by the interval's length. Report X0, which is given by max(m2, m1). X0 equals 0.000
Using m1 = -0.041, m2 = 0.000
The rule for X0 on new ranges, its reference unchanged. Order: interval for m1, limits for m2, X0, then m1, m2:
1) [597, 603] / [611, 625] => 0.068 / 0.068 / 0.006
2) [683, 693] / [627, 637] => -0.006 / -0.027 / -0.006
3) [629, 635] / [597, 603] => 0.068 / 0.006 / 0.068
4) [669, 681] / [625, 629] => 0.016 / -0.014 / 0.016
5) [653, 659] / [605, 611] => 0.016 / -0.043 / 0.016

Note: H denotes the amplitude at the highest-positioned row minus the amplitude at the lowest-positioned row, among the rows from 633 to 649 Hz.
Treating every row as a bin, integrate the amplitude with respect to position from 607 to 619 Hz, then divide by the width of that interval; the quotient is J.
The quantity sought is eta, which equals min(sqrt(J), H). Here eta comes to -0.001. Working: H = -0.001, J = 1.808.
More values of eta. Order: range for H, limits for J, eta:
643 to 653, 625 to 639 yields -0.041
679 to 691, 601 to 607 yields 0.025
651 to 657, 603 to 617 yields -0.049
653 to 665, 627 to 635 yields -0.090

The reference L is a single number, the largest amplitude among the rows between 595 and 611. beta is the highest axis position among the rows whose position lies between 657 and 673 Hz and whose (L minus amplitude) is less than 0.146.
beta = 670 Hz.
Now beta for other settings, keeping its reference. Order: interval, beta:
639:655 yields 654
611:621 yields 620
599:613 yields 612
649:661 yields 660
